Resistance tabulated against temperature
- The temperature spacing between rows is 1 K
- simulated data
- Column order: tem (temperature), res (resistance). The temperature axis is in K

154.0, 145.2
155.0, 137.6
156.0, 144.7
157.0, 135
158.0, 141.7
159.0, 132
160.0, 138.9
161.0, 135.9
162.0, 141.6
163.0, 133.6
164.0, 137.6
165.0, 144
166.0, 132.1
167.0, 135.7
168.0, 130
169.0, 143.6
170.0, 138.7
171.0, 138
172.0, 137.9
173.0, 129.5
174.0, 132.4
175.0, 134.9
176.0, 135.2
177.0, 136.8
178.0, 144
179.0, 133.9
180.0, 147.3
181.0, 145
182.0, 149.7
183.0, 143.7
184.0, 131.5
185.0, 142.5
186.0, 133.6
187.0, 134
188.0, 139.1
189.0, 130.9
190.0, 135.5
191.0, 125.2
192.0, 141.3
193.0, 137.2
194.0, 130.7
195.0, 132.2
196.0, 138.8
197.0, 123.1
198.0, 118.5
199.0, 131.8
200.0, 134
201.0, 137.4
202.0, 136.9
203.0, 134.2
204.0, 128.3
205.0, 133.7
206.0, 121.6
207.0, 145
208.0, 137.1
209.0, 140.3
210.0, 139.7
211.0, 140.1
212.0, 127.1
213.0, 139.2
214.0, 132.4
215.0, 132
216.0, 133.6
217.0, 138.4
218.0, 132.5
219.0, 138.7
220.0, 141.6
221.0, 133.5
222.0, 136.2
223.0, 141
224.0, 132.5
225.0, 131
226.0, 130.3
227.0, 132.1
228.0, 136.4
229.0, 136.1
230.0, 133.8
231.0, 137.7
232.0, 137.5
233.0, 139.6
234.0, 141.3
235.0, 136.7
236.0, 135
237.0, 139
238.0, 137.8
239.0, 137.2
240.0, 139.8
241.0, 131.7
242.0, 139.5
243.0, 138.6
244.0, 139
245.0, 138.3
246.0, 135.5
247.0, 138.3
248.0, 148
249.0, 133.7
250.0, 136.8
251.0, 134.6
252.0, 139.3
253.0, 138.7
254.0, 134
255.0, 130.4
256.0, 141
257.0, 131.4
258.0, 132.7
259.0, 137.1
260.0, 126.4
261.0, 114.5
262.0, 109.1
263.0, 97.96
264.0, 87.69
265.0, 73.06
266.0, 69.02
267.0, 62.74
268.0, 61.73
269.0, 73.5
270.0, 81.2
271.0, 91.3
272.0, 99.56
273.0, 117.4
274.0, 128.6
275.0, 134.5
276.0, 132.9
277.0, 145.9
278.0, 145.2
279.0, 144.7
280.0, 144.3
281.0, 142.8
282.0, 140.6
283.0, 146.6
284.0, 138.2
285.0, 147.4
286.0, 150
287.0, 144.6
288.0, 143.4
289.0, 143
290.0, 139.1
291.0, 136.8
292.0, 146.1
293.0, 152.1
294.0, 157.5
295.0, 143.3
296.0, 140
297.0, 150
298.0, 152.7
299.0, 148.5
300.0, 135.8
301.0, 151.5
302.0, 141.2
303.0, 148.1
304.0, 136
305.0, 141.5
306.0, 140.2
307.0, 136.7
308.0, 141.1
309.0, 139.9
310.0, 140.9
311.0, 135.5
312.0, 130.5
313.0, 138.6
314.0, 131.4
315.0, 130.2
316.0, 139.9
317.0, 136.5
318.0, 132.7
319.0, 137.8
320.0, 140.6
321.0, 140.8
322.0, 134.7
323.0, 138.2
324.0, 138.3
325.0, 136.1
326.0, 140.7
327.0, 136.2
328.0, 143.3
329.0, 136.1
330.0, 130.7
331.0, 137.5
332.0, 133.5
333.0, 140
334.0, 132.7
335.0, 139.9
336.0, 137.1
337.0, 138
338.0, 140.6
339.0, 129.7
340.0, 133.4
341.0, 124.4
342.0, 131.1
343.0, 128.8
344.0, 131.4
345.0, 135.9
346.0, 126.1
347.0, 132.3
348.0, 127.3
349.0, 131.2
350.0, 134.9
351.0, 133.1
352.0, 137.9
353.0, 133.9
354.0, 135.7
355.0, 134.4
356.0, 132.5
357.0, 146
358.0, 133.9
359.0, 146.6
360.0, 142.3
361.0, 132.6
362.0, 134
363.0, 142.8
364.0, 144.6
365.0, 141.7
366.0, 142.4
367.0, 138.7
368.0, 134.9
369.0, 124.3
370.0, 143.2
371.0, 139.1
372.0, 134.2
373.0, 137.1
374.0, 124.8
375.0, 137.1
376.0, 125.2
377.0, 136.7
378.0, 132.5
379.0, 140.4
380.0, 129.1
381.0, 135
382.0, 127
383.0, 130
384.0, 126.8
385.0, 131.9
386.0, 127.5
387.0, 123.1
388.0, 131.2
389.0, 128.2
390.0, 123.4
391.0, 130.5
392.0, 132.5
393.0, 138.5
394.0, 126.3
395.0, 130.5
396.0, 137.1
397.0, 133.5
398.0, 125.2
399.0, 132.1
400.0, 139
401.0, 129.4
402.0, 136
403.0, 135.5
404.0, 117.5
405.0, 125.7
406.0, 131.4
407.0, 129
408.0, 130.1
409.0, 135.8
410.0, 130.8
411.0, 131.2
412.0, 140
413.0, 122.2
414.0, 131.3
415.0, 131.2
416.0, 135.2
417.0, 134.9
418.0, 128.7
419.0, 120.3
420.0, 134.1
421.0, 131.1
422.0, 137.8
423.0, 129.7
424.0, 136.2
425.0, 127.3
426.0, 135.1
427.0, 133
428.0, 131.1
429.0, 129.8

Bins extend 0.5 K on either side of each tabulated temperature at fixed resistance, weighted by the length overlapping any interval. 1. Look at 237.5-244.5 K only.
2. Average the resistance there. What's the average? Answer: 138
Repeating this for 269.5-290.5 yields 133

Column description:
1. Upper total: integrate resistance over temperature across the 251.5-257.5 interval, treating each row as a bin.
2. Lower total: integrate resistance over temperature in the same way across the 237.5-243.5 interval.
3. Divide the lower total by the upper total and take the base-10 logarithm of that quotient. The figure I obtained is 0.005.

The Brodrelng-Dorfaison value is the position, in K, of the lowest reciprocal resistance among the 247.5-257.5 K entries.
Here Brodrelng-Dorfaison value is 248.0 K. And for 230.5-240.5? 234.0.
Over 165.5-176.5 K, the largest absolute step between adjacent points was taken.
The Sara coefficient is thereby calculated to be 14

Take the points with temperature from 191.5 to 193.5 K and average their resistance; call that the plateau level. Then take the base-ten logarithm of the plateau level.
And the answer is 2.144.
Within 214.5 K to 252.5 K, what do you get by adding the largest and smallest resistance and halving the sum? 139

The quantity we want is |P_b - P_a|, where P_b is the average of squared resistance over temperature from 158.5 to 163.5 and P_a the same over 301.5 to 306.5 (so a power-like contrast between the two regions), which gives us 1392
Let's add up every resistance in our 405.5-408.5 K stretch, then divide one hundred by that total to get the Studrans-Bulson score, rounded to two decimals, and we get 0.26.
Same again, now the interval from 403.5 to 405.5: 0.41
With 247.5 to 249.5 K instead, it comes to 0.35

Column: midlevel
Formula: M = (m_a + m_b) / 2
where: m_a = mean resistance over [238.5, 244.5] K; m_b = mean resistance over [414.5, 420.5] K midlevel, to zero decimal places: 134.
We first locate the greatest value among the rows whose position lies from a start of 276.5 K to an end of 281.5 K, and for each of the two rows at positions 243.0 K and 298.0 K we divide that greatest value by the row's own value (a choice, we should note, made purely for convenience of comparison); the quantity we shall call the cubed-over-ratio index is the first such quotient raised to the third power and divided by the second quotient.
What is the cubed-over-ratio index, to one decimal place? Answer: 1.2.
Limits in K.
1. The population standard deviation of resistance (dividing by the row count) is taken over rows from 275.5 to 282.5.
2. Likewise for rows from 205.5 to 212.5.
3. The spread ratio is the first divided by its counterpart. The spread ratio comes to 0.54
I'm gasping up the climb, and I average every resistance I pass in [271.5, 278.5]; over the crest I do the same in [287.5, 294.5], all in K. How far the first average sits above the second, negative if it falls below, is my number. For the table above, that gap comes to -16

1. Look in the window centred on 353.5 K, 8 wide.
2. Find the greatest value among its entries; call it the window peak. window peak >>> 146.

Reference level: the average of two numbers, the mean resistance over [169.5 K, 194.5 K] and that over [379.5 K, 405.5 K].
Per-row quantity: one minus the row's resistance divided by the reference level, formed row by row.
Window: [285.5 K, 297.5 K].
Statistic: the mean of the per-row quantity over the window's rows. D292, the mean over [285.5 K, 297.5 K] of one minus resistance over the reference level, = -0.09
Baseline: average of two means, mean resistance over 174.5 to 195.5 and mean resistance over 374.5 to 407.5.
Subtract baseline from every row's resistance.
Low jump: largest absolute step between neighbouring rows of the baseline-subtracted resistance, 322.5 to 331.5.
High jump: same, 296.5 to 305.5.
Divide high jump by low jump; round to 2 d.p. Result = 2.18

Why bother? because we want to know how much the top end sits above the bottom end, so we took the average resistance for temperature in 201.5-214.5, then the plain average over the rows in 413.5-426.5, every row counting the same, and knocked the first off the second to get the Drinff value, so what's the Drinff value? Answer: -3.3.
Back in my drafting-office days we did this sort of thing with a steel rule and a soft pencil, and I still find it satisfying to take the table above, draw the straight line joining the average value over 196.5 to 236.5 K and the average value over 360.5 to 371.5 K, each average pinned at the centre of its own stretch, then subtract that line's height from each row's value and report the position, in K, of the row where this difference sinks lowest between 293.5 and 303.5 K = 300.0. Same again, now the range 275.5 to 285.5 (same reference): 276.0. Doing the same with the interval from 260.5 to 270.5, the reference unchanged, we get 268.0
